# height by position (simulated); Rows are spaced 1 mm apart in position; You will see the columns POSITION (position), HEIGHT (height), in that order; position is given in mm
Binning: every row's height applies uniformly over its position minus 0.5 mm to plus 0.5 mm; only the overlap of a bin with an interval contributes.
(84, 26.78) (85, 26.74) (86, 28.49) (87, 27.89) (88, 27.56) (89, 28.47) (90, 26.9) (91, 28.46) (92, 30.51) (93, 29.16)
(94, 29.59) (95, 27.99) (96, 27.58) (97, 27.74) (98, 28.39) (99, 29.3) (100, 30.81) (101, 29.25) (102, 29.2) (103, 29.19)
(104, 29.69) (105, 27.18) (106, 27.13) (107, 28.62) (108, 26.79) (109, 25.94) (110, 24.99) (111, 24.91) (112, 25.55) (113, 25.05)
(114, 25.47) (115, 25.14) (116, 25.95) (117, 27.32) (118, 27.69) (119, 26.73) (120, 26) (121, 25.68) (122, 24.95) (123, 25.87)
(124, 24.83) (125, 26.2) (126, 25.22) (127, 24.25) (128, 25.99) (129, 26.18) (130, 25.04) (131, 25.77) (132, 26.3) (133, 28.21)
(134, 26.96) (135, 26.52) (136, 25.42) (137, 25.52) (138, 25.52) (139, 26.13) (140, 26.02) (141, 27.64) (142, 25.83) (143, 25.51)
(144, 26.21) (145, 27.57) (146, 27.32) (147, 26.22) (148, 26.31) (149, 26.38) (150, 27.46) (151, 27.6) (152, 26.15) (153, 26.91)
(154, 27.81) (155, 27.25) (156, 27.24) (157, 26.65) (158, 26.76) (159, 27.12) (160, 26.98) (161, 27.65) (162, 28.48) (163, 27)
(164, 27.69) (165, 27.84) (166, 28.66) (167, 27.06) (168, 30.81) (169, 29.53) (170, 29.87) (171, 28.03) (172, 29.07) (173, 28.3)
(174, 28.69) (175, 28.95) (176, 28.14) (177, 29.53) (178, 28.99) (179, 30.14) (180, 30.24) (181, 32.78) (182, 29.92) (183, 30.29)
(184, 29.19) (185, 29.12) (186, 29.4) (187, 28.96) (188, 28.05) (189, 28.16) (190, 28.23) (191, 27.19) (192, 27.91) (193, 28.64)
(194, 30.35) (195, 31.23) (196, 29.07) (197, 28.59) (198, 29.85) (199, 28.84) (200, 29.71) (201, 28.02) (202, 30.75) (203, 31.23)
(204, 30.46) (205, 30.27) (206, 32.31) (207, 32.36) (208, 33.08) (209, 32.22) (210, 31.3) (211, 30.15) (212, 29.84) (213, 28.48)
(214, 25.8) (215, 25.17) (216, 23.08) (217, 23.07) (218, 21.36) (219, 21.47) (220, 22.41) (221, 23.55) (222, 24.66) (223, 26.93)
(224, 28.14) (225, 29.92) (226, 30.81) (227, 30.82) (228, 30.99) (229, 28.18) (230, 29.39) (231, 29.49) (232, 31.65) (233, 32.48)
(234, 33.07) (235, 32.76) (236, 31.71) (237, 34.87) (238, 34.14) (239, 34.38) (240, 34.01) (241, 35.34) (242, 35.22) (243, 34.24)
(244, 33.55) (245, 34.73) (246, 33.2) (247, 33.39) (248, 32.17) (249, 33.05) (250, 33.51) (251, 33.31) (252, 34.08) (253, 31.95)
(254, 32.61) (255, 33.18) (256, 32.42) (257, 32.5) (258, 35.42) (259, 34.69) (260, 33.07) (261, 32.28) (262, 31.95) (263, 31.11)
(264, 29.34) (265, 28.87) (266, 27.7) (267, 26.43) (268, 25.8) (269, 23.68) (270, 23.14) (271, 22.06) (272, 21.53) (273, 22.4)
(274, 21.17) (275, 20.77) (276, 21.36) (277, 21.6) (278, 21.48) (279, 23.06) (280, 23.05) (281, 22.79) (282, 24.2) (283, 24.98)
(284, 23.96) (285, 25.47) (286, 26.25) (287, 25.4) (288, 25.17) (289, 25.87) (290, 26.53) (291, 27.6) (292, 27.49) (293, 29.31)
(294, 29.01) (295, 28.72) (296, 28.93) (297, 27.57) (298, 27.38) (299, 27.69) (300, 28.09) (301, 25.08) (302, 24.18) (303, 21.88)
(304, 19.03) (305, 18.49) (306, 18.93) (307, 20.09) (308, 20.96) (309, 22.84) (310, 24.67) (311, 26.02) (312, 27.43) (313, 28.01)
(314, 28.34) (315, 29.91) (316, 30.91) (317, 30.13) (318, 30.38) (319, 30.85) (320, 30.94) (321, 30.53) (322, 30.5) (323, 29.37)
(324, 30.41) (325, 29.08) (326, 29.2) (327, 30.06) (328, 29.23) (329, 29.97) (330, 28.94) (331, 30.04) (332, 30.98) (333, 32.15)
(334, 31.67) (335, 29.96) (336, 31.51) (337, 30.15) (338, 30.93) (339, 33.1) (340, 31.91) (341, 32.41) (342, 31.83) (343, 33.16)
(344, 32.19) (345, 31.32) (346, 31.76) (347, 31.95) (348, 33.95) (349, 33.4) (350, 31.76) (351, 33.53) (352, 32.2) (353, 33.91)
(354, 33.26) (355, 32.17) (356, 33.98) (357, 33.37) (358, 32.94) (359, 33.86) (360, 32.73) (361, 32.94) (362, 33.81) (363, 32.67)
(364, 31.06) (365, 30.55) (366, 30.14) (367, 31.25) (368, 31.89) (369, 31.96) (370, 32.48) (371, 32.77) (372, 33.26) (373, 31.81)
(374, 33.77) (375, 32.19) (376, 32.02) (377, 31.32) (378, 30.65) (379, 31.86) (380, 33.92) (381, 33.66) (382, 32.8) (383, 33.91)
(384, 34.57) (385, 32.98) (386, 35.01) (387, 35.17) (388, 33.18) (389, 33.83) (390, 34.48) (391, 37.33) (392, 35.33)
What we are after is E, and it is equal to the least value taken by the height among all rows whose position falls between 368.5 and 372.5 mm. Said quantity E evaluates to 31.96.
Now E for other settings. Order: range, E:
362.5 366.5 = 30.14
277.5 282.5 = 21.48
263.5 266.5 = 27.7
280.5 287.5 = 22.79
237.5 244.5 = 33.55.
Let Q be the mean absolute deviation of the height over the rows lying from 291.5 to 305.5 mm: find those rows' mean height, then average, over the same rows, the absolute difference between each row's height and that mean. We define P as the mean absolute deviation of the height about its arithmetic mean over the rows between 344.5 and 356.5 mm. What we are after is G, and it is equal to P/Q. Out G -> 0.3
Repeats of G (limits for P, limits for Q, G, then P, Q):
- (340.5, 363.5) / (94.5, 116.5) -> 0.5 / 0.71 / 1.53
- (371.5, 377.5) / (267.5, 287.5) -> 0.5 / 0.75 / 1.41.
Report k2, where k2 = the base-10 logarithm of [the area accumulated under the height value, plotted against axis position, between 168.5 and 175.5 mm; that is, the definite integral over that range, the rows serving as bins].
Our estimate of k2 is 2.31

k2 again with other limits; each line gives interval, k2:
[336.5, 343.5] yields 2.35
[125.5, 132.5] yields 2.25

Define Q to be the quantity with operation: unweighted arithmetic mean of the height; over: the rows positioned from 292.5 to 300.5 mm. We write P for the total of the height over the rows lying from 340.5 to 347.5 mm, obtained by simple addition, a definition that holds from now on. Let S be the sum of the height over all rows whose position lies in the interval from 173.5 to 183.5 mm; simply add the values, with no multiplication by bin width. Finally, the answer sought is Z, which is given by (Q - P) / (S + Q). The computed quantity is -0.6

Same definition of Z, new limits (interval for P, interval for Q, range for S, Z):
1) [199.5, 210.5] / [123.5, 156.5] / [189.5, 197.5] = -1.2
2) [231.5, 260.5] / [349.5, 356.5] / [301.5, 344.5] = -0.7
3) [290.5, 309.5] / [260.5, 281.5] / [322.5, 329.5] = -1.9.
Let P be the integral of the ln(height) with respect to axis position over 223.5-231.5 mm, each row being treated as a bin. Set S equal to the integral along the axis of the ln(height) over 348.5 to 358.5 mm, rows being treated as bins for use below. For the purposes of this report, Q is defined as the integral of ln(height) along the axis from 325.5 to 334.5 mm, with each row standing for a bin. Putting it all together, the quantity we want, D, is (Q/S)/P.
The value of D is 0.032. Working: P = 27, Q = 31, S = 35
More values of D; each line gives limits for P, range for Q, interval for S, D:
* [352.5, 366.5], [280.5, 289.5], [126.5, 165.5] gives 0.005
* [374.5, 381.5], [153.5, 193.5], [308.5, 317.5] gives 0.185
